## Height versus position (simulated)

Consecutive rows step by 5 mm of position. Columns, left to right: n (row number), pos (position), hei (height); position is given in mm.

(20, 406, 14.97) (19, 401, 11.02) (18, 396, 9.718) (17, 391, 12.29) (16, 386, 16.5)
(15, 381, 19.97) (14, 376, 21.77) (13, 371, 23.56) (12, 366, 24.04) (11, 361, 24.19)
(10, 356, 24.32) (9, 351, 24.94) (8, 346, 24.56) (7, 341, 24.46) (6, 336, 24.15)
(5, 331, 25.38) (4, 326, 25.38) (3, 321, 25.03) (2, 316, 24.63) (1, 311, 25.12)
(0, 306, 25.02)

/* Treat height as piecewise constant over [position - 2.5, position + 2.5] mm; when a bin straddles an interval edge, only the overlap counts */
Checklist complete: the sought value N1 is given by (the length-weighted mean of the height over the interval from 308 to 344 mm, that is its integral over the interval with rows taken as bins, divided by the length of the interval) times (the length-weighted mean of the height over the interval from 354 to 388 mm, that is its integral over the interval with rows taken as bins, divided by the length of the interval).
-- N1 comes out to 550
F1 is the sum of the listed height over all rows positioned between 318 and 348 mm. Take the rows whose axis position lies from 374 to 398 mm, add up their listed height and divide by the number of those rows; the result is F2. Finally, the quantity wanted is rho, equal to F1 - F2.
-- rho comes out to 133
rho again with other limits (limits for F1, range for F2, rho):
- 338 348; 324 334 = 24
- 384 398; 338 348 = 14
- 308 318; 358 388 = 28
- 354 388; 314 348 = 130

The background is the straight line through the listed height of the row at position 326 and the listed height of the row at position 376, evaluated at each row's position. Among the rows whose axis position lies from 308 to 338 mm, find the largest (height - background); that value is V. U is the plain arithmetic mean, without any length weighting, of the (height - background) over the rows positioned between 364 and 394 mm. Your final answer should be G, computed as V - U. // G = 2.3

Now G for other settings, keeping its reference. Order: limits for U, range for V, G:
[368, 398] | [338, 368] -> 5.5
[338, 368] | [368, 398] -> 0.4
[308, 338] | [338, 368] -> 2.2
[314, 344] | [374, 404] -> 0.4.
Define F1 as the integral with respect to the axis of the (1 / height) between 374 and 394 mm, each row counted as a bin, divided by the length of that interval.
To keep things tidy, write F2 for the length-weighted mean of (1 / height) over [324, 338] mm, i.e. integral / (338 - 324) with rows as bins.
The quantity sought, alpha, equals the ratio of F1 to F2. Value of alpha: 1.5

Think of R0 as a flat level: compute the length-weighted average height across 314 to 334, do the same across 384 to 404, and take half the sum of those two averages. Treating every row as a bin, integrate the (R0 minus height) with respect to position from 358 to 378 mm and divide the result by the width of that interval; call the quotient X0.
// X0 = -4.7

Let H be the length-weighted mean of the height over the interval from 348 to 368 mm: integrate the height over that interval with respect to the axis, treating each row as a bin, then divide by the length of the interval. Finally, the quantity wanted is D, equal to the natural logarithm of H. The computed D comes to 3.19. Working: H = 24.4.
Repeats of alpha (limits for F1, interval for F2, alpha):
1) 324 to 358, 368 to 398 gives 0.6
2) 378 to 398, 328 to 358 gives 1.8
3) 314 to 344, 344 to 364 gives 1.0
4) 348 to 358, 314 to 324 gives 1.0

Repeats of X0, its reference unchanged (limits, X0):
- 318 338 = -6.3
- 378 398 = 3.8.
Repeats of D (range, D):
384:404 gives 2.51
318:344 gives 3.21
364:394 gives 2.97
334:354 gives 3.20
